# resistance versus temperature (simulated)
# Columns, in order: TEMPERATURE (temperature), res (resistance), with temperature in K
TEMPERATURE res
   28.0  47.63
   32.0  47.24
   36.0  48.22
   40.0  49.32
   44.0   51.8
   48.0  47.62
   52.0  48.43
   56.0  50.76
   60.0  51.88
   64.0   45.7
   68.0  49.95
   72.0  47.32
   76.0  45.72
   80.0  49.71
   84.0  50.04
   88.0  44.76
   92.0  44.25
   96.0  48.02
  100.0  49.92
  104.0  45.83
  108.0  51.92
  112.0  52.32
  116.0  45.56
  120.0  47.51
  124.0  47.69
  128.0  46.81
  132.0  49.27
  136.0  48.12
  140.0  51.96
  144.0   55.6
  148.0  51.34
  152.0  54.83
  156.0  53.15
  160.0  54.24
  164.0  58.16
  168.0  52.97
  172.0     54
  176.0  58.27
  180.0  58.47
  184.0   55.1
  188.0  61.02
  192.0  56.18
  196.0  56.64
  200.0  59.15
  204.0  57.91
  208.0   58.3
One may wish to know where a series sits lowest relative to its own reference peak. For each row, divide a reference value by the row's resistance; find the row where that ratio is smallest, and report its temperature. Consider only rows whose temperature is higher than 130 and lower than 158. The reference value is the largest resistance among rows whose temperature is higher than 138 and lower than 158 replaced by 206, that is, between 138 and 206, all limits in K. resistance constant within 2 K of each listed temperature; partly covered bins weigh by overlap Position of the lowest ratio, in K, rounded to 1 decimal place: 144.0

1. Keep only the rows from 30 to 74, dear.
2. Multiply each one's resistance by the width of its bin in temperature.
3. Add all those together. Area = 2153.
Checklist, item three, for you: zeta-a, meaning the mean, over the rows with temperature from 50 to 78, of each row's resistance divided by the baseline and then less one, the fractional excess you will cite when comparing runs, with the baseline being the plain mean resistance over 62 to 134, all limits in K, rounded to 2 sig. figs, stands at 0.013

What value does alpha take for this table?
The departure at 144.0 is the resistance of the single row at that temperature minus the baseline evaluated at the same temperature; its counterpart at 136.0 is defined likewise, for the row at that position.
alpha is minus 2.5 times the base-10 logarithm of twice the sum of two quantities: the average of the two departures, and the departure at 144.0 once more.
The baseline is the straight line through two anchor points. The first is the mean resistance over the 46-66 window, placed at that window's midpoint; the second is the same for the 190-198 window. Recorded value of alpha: 0.5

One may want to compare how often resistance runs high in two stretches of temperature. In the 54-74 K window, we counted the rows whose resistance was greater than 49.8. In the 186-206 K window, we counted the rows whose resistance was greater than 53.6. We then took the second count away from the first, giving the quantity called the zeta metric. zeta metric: -2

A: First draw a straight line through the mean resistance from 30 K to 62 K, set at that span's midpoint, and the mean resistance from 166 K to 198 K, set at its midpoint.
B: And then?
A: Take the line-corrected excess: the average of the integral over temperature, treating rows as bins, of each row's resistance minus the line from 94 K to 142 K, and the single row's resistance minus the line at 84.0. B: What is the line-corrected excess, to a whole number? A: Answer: -108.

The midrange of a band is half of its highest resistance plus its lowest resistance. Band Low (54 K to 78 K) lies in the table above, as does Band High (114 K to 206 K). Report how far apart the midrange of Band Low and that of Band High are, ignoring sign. 4.5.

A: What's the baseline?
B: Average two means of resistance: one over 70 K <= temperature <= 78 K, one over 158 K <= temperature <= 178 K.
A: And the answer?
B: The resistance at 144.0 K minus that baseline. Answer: 4.6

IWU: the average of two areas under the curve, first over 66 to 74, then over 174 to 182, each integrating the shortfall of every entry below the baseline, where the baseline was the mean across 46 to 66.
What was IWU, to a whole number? -37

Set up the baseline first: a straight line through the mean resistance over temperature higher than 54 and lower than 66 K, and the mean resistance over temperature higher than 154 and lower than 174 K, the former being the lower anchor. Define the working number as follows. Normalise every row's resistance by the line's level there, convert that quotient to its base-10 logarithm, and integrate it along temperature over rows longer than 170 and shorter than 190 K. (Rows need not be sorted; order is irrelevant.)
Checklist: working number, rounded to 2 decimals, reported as 0.31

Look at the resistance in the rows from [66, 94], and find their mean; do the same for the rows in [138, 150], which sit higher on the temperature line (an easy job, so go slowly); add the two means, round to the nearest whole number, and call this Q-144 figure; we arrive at 100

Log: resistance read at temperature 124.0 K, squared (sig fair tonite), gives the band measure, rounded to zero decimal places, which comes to 2274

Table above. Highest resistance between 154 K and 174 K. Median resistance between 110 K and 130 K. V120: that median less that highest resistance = -11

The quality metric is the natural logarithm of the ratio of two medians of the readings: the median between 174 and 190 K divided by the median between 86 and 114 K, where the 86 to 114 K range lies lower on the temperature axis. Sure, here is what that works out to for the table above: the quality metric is 0.20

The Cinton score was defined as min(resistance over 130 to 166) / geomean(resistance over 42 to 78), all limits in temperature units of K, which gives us 0.99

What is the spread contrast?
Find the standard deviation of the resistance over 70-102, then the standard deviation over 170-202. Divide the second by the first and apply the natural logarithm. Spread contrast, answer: -0.02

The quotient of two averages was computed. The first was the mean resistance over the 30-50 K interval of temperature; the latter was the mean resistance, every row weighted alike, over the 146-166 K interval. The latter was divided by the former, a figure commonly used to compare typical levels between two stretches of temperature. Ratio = 1.11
